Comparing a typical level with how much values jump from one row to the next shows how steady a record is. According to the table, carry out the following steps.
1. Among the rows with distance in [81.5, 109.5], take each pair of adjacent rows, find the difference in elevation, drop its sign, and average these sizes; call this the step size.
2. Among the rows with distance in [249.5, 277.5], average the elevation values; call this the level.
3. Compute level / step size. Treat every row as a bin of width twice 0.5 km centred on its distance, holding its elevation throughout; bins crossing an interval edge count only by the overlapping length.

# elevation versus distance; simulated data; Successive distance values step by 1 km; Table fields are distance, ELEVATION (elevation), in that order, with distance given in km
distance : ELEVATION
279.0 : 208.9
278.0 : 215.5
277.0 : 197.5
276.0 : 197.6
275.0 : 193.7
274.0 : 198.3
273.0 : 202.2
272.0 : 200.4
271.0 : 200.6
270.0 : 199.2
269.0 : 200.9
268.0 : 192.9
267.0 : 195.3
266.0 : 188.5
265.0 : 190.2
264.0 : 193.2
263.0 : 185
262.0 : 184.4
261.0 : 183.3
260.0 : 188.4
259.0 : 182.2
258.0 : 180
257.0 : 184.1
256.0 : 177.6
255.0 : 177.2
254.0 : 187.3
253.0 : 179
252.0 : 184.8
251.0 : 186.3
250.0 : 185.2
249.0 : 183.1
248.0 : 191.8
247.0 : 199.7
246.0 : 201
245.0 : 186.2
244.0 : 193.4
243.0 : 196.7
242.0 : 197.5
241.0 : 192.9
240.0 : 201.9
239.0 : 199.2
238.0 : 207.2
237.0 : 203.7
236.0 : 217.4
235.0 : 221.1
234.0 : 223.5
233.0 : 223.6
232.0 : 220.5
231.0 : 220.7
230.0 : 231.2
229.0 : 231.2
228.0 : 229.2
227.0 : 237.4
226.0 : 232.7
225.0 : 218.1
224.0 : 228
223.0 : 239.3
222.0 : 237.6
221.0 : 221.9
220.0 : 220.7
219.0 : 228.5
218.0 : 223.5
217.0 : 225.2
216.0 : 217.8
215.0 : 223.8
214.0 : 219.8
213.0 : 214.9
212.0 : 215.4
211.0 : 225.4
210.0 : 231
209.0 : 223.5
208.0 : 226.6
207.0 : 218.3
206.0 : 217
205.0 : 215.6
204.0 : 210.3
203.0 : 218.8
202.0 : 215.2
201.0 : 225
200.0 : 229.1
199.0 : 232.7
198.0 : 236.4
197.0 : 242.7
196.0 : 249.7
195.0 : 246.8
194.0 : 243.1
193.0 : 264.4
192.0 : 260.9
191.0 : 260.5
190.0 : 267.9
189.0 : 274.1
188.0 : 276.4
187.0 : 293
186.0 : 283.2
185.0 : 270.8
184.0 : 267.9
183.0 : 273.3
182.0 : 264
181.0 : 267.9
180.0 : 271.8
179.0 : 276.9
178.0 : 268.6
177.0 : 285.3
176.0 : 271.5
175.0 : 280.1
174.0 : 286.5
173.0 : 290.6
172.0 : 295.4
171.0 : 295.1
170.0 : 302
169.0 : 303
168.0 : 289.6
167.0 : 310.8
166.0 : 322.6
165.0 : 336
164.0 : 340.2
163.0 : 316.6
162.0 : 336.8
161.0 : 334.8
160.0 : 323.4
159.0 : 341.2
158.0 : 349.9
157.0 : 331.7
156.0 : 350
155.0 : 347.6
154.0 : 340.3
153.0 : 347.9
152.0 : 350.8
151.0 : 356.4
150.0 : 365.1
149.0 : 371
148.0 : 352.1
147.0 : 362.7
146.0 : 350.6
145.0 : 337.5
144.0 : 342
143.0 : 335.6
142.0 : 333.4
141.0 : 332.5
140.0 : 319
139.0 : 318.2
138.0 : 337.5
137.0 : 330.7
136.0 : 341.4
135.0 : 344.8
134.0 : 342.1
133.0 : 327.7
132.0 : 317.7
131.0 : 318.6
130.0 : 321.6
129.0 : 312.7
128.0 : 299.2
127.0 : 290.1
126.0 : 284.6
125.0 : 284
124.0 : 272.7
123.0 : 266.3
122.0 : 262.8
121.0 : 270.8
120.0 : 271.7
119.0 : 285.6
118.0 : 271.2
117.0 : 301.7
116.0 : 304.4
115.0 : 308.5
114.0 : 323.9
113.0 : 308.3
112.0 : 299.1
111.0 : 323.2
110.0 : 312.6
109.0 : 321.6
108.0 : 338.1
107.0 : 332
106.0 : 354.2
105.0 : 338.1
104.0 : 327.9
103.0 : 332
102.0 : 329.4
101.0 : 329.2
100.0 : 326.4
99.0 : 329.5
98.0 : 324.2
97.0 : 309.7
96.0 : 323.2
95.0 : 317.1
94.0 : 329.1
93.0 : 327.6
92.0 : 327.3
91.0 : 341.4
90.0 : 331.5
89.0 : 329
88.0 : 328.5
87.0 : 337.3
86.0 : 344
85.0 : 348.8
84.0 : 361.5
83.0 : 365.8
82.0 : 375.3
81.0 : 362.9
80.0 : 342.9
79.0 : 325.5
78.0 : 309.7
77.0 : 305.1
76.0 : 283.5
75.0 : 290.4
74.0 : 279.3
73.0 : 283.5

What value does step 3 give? 24.3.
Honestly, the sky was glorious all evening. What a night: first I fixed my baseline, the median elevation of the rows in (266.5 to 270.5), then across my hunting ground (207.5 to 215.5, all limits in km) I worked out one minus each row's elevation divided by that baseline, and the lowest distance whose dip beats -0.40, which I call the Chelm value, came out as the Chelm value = 208.0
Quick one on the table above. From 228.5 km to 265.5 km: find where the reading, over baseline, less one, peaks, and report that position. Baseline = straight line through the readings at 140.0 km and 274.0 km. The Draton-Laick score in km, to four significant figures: 230.0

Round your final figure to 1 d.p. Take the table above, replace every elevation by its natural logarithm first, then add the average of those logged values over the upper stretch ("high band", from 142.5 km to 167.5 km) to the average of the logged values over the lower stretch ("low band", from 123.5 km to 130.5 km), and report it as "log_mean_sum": 11.5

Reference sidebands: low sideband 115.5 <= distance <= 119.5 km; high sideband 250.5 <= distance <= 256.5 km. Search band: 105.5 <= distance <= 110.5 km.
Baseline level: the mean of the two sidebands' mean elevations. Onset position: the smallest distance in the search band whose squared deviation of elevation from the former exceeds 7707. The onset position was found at 106.0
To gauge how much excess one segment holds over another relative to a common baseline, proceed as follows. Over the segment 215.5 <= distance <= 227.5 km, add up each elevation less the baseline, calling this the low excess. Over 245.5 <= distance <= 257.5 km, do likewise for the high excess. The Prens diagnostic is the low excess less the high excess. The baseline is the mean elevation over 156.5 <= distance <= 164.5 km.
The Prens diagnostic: 494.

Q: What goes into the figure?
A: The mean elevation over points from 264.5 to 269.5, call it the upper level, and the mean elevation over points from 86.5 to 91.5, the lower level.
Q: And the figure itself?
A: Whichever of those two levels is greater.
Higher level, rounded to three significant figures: 334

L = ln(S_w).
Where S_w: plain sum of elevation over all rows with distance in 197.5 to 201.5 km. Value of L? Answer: 6.83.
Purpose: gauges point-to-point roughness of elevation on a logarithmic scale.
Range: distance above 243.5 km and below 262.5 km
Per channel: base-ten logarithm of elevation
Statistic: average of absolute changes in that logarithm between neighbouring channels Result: 0.0122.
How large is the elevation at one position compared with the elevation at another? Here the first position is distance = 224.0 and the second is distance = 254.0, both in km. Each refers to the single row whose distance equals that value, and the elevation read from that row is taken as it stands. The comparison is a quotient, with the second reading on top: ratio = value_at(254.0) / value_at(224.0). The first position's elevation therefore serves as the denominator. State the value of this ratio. 0.82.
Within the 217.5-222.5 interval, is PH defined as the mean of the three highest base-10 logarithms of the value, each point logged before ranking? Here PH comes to 2.36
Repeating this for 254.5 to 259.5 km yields 2.26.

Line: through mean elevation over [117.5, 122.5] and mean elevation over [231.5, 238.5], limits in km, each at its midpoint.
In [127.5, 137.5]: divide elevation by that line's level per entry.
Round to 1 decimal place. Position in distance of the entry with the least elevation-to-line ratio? 128.0 km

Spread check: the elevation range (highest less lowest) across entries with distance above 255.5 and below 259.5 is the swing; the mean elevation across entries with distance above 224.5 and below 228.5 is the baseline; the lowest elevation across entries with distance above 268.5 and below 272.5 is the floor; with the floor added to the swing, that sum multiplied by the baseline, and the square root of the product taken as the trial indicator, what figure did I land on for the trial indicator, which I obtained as 217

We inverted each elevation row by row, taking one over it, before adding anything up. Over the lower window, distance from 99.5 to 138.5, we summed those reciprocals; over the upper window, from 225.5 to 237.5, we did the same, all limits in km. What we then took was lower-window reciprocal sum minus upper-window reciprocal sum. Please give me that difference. 0.07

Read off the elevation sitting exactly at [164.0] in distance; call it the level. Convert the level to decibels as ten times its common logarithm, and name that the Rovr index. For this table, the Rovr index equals 25.3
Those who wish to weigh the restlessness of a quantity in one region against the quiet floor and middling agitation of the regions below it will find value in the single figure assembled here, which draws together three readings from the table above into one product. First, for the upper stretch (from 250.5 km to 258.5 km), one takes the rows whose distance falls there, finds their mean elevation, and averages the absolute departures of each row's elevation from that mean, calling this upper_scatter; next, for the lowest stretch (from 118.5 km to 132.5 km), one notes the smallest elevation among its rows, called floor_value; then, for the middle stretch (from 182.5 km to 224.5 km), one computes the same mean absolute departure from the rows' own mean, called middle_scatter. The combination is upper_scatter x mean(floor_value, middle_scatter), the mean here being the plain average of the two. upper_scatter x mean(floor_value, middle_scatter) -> 505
